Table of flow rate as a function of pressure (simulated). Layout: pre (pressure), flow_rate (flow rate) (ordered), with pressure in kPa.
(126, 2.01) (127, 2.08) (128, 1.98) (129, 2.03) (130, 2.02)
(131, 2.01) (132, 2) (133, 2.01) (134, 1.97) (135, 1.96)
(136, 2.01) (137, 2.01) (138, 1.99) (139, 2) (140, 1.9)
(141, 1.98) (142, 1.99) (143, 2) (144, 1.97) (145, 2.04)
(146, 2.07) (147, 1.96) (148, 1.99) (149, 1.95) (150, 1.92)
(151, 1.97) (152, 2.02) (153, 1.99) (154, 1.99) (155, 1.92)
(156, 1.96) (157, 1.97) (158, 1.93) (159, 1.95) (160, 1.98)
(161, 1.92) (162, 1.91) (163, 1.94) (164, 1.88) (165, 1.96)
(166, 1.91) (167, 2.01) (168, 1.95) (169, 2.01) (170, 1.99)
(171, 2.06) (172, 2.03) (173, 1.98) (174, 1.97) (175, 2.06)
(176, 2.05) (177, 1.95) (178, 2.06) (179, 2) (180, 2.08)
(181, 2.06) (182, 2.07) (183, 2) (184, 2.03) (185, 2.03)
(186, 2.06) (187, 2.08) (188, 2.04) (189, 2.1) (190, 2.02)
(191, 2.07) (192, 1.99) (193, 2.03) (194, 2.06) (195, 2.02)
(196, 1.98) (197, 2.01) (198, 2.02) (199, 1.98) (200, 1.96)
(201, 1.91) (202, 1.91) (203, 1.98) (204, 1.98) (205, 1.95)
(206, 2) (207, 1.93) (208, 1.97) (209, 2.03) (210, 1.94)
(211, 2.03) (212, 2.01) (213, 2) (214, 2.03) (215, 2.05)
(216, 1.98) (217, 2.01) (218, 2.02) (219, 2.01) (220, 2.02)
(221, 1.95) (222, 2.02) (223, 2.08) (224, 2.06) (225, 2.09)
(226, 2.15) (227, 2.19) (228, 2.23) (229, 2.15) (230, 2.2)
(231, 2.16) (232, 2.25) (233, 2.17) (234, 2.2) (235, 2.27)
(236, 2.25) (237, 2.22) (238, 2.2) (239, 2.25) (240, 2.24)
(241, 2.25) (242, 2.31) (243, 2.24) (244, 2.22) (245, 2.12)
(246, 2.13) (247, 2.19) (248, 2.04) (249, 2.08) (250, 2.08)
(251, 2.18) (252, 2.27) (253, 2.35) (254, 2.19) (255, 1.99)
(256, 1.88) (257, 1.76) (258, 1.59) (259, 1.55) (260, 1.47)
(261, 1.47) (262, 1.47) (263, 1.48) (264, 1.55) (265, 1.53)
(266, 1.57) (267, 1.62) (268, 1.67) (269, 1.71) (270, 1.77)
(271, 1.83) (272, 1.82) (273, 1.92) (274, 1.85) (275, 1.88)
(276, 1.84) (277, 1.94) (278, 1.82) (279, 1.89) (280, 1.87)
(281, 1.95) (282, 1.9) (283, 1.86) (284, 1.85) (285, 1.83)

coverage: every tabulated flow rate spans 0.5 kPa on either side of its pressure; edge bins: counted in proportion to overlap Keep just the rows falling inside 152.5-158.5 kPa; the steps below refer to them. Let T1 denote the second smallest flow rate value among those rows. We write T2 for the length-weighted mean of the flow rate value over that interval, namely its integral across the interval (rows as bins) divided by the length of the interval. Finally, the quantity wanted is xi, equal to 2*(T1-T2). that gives -0.060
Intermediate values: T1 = 1.93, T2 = 1.960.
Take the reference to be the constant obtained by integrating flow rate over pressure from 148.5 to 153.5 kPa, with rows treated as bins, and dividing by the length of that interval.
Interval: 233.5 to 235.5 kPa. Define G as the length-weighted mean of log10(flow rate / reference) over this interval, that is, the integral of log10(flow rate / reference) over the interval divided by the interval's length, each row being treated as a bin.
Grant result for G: 0.055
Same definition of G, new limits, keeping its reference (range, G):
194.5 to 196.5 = 0.007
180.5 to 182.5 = 0.020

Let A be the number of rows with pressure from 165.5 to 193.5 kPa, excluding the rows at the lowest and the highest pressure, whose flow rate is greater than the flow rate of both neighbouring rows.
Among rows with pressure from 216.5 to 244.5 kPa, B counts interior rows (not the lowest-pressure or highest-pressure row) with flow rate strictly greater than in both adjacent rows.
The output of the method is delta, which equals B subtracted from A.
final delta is 1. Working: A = 10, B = 9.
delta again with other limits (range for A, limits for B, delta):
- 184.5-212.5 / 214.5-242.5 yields 0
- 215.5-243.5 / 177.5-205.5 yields 2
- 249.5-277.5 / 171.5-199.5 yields -4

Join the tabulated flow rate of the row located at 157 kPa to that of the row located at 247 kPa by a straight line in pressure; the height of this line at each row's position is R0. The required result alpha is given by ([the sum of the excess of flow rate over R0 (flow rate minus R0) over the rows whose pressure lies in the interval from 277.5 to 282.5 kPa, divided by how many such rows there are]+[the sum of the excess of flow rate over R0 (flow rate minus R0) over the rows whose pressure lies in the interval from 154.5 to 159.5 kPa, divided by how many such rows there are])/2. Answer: -0.20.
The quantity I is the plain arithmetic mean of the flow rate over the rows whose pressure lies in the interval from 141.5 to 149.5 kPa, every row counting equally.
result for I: 2.00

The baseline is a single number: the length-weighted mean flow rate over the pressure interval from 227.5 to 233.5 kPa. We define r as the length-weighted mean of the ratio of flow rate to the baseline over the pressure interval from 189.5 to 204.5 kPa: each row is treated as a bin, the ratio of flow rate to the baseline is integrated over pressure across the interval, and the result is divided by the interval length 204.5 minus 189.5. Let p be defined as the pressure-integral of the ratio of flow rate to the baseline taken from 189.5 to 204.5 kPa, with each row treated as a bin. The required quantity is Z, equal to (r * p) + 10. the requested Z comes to 22.4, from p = 13.6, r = 0.91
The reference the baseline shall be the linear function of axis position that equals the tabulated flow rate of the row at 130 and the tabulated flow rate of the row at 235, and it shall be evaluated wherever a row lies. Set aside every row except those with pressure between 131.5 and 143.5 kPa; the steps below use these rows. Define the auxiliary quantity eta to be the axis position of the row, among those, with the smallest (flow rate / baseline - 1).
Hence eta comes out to 140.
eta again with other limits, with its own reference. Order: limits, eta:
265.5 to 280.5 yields 266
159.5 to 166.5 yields 164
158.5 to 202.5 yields 202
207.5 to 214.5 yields 210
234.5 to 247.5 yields 245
